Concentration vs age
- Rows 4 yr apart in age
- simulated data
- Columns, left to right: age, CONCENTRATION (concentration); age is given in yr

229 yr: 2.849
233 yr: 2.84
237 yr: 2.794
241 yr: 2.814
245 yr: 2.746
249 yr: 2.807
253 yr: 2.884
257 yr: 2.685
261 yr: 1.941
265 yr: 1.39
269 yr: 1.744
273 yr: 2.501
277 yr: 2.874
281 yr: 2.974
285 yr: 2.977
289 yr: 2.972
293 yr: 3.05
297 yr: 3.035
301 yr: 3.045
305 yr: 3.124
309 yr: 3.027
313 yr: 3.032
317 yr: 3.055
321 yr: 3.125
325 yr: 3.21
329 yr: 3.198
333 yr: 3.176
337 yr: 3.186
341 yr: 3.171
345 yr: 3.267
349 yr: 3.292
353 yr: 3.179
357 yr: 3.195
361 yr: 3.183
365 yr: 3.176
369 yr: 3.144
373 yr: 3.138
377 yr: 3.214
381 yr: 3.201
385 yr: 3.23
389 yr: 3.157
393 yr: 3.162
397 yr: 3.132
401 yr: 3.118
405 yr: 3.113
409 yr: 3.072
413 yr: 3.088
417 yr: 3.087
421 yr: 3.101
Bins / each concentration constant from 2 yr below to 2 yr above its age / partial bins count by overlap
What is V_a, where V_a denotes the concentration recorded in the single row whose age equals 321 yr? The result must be 3.125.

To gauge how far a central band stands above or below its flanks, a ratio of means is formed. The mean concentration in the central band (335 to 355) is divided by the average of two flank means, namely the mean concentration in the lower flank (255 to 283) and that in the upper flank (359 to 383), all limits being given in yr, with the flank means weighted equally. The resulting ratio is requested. 1.18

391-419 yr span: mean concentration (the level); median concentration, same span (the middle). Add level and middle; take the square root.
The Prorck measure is 2.49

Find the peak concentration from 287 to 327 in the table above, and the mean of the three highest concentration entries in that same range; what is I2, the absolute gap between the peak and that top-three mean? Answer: 0.057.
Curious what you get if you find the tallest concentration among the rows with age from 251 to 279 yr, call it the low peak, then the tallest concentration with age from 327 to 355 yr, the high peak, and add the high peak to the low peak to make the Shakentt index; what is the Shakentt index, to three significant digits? 6.18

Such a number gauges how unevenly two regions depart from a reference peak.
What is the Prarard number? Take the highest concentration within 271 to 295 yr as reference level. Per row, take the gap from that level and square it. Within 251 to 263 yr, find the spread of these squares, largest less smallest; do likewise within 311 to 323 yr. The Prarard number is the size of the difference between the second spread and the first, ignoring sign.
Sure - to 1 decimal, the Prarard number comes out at 1.2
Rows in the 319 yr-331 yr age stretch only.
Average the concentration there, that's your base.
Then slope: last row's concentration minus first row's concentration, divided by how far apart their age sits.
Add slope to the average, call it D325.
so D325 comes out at 3.19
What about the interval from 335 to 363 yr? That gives 3.21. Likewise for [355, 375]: 3.16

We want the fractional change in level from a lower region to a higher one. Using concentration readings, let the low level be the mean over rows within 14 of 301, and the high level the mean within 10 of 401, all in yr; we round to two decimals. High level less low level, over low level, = 0.03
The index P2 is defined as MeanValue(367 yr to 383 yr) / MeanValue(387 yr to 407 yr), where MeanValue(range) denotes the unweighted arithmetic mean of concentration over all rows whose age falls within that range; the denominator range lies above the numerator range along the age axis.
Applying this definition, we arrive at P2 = 1.01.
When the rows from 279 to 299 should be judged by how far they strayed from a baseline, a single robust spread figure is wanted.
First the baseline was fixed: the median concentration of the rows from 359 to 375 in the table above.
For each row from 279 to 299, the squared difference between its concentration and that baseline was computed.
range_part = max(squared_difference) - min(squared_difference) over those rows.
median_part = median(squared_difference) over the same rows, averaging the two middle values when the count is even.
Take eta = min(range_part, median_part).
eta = 0.023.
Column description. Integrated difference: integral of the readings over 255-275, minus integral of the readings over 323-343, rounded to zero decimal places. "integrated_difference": -23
